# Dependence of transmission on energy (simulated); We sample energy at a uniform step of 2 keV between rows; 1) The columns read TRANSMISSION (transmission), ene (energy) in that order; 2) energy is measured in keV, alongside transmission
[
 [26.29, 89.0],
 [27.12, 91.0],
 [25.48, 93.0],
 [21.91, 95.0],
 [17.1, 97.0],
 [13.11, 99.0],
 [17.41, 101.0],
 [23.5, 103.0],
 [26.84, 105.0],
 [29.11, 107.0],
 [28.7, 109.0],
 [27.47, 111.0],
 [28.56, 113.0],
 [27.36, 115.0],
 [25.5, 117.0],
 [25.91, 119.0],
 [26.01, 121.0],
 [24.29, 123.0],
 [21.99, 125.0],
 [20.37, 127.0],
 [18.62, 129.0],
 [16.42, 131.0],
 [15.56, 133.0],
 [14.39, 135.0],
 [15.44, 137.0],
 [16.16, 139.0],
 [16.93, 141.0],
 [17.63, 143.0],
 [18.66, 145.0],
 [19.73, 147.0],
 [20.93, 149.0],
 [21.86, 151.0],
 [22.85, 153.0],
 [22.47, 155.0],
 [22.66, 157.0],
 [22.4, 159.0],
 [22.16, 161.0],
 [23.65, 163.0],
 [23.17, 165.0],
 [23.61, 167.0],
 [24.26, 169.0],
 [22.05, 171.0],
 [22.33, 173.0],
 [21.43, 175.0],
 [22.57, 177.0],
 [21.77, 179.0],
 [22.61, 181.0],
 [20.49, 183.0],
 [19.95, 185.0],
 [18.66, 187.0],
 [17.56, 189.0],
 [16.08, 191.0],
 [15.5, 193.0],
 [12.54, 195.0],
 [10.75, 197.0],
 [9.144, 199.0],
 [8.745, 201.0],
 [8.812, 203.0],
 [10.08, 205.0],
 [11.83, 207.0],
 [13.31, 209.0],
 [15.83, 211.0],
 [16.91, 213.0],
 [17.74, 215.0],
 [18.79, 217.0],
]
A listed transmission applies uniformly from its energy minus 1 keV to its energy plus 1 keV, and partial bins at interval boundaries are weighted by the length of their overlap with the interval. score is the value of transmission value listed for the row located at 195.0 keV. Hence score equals 12.54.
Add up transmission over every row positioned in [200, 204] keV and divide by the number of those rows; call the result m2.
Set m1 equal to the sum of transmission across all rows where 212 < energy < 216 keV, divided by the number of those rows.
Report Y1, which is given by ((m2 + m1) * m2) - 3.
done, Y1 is 226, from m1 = 17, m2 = 8.8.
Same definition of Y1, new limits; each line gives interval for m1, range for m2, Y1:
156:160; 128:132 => 699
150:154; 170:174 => 985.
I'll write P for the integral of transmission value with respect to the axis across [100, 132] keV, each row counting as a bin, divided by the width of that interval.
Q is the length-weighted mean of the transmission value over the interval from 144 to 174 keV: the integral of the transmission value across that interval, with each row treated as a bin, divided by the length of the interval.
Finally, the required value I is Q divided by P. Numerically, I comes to 0.9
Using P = 24.3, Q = 22.2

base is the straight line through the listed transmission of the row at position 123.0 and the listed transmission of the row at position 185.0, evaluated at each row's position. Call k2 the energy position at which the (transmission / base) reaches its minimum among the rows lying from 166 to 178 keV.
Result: 175.0 keV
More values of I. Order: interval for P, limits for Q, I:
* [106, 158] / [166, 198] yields 0.9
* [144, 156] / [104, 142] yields 1.1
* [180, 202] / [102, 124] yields 1.7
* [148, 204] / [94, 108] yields 1.1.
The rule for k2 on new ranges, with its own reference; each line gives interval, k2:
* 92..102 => 99.0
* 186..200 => 199.0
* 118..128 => 127.0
